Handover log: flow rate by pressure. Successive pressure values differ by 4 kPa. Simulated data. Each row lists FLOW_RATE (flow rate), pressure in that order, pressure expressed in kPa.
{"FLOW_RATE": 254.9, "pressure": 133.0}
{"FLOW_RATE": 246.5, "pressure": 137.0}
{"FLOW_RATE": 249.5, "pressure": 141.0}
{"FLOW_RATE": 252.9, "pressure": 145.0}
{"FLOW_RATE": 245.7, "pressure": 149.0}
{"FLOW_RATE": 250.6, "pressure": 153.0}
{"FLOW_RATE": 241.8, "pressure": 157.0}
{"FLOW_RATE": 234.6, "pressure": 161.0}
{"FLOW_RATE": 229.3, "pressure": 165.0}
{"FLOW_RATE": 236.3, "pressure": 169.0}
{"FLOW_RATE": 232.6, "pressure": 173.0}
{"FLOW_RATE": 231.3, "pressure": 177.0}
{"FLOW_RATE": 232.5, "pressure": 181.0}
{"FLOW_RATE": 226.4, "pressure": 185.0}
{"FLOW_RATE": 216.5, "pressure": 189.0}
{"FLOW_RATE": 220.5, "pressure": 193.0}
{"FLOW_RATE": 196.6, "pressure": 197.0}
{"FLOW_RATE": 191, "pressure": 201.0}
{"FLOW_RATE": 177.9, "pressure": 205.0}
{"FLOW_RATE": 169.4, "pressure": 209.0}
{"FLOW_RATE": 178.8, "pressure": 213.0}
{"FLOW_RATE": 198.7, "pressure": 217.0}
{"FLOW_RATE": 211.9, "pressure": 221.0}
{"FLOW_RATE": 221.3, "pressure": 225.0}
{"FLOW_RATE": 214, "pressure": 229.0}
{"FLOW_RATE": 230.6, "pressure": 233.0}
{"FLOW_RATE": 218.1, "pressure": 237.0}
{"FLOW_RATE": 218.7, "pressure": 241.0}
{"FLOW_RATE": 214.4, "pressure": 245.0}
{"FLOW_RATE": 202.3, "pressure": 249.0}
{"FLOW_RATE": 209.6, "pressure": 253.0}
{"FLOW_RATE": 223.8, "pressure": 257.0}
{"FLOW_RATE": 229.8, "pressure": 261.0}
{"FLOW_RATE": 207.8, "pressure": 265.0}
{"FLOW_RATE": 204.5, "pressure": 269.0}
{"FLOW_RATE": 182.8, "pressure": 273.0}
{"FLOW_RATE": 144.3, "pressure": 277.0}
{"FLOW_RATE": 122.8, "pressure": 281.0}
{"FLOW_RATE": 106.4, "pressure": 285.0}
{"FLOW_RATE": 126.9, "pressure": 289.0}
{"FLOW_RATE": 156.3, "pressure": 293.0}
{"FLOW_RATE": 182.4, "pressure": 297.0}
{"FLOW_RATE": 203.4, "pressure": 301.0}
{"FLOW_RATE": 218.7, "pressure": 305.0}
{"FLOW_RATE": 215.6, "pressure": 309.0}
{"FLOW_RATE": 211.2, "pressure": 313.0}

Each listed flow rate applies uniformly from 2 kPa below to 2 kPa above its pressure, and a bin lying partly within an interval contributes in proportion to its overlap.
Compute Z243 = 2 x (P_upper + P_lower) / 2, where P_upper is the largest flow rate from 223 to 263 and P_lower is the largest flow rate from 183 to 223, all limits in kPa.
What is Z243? 457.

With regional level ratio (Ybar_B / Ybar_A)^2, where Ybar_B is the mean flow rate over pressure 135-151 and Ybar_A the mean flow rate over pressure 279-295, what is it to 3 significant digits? 3.77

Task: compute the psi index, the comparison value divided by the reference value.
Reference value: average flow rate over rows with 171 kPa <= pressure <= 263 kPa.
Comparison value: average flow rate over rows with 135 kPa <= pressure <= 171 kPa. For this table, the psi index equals 1.15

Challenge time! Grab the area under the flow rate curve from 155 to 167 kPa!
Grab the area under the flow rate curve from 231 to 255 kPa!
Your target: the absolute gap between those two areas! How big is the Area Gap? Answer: 2352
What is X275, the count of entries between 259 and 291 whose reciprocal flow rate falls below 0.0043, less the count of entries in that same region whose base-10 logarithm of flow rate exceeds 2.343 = -1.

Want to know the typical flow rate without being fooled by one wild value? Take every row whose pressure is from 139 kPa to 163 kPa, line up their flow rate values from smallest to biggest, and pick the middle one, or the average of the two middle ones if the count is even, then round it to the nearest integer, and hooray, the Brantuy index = 248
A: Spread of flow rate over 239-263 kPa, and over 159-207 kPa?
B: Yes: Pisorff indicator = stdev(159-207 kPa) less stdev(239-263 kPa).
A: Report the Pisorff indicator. 10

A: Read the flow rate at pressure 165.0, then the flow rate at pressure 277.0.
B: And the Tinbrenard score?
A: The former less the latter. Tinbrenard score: 85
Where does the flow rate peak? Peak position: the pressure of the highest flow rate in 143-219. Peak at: 145.0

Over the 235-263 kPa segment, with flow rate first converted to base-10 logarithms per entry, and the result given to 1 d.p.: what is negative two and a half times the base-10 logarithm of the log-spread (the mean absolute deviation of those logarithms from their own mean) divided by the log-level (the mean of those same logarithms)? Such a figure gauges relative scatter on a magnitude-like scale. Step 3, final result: 5.6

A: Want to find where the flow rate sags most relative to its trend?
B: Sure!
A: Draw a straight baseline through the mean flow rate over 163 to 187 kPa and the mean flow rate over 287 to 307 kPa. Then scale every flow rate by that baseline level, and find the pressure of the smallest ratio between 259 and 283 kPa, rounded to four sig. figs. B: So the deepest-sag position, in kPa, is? 281.0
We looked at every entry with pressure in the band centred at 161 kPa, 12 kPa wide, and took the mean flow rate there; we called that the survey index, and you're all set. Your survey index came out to 235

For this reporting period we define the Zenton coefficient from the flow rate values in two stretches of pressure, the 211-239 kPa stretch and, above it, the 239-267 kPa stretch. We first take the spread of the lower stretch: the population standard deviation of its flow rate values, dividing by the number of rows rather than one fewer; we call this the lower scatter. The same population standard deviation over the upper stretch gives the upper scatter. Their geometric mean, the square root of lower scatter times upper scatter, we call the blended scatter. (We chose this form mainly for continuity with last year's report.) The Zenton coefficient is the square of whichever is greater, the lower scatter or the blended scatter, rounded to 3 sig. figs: 248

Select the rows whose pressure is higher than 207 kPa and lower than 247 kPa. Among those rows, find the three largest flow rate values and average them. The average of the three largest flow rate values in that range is 224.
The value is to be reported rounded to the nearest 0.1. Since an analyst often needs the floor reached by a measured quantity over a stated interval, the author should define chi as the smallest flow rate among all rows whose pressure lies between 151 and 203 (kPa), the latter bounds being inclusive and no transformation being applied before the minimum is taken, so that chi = 191.0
